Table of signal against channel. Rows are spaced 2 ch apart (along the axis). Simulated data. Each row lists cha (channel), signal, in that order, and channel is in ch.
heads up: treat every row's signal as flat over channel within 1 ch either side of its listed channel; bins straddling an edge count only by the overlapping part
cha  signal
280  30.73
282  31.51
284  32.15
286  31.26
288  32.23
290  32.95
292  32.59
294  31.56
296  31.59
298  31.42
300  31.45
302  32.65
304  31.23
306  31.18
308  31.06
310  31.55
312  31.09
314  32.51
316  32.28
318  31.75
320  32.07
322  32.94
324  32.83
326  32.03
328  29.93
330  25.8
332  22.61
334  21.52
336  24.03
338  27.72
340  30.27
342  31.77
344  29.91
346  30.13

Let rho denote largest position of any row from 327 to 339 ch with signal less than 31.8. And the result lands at 338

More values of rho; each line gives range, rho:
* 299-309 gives 308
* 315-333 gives 332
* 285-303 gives 300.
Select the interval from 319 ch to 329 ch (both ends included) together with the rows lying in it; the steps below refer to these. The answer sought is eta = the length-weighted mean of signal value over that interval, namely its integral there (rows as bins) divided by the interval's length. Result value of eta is 31.96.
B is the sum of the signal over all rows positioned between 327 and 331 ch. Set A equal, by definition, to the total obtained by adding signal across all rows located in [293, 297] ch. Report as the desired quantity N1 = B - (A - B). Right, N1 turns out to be 48.3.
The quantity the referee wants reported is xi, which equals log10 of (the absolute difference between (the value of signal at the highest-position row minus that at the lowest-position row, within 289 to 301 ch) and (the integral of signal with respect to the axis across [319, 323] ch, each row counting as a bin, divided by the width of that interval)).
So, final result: 1.53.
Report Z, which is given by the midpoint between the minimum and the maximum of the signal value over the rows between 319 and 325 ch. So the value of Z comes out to 32.5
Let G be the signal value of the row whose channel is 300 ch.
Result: 31.45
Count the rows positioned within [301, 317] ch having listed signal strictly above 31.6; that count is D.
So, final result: 3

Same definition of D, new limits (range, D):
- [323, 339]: 2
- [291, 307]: 2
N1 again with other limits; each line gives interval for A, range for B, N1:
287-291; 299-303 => 63.0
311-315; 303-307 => 61.2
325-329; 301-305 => 65.8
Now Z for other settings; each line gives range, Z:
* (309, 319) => 31.8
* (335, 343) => 27.9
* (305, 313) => 31.3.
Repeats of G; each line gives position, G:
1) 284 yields 32.15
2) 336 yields 24.03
